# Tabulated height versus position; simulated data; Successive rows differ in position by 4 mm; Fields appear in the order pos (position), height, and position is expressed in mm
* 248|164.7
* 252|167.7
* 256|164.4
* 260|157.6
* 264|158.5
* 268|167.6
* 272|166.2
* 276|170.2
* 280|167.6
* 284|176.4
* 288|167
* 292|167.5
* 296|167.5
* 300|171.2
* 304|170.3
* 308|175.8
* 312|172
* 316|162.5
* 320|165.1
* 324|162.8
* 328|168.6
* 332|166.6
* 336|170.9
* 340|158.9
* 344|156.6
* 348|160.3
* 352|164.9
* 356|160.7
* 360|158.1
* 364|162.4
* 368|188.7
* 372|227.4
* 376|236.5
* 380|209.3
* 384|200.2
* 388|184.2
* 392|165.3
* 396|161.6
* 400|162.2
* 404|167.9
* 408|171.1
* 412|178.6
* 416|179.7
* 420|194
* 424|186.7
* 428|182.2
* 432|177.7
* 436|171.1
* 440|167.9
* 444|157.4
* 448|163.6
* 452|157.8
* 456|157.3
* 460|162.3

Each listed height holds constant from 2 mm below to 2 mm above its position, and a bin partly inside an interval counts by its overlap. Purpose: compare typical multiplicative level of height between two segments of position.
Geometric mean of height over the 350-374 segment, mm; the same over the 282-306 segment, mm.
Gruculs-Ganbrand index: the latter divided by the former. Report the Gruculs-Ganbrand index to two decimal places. 0.97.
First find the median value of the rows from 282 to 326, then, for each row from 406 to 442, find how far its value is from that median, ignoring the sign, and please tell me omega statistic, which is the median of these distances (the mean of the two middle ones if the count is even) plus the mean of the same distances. 22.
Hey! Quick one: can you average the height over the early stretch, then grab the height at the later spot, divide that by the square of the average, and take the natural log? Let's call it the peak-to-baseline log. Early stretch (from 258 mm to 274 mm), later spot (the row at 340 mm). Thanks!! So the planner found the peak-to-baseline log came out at -5.11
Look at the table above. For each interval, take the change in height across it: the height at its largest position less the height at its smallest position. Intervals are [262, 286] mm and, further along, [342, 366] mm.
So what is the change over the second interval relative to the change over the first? 0.3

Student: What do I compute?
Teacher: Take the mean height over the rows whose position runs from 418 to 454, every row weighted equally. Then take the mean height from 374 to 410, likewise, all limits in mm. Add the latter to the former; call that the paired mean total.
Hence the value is 357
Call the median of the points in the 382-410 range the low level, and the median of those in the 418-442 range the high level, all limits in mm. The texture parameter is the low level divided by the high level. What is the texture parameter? 0.933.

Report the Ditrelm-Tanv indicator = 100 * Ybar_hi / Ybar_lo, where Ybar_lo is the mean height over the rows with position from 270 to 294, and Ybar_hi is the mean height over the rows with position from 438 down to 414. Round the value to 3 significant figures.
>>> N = 108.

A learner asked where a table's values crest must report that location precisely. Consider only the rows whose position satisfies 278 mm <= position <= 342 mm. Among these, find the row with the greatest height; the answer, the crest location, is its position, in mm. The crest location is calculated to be 284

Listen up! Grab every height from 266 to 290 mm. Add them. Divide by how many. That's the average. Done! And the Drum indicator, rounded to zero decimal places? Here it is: 169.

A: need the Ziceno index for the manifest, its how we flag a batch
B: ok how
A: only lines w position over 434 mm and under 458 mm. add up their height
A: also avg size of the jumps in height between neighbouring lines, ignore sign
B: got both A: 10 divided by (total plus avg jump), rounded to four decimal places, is 0.0102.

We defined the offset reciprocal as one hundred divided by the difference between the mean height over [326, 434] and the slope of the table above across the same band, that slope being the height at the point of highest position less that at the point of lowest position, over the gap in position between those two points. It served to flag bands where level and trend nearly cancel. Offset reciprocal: 0.563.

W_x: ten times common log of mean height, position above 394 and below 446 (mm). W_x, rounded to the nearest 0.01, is 22.40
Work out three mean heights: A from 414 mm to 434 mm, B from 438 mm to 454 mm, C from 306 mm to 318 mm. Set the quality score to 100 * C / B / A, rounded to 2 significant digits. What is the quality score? 0.57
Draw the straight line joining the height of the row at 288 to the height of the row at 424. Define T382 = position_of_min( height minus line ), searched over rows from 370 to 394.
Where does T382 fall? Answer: 392 mm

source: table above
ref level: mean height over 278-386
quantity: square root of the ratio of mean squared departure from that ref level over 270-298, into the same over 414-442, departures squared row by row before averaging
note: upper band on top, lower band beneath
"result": 1.5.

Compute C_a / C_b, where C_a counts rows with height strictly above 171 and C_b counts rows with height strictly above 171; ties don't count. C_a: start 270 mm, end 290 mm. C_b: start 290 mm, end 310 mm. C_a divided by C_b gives 0.5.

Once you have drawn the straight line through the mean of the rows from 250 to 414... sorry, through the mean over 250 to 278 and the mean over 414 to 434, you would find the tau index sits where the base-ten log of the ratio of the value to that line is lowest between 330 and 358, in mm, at 344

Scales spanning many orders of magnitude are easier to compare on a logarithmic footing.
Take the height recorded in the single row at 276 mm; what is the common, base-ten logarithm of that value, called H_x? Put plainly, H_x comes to 2.231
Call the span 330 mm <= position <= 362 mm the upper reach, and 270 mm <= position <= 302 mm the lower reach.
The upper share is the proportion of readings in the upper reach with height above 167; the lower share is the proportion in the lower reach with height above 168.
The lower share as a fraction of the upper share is 3.00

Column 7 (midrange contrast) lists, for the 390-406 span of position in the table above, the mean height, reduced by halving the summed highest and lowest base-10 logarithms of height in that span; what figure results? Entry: 162.0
